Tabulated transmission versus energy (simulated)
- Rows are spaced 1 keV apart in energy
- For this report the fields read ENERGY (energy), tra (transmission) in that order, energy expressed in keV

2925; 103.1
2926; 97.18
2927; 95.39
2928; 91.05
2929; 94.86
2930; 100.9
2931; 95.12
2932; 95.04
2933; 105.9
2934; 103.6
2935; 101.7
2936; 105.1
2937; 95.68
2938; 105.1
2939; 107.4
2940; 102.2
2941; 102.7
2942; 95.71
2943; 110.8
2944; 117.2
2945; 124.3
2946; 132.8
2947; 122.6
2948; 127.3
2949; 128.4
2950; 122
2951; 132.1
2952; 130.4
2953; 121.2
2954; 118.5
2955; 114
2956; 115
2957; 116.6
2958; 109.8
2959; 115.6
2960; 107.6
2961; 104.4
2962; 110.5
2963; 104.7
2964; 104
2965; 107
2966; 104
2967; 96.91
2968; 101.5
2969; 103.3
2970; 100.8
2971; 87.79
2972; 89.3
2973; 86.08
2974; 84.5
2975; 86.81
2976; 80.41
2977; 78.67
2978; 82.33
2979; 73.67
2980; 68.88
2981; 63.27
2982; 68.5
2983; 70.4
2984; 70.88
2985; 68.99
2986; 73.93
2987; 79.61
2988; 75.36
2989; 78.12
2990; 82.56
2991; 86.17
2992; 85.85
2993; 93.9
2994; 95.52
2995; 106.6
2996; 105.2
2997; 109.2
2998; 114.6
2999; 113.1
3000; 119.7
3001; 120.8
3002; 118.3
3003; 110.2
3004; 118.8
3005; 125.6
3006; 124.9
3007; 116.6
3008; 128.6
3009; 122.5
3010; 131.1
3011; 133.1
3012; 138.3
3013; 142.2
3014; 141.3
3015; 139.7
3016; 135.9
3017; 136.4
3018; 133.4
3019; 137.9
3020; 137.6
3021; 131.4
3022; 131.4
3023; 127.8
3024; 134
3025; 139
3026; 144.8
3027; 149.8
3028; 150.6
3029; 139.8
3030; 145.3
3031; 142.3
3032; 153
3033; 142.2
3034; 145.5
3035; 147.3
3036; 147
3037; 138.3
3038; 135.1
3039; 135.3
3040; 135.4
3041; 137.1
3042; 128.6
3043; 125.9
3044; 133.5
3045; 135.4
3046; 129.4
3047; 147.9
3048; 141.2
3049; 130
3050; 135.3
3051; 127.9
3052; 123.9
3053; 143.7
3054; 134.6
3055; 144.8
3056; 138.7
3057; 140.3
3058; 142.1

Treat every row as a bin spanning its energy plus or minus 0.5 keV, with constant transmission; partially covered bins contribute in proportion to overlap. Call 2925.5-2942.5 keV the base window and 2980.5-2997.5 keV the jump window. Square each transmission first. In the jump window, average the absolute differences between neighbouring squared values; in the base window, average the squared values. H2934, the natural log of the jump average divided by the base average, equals -2.7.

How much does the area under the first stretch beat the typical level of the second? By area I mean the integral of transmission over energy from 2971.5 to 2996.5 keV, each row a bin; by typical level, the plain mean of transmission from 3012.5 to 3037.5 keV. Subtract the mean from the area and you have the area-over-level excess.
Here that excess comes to 1895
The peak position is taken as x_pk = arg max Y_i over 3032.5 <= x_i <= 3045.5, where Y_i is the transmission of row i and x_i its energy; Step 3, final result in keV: 3035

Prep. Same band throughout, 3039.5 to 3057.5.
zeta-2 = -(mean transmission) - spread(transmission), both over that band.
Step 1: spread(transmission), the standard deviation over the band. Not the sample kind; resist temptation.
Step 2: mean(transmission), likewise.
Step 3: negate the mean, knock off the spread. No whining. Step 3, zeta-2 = -142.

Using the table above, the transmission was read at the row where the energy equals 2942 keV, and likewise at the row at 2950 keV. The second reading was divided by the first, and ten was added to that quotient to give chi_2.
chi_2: 11.3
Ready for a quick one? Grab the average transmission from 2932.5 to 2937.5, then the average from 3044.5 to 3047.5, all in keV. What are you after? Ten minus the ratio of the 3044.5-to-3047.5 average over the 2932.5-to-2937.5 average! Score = 8.66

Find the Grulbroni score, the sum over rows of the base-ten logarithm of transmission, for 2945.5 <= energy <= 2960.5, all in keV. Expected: 31.2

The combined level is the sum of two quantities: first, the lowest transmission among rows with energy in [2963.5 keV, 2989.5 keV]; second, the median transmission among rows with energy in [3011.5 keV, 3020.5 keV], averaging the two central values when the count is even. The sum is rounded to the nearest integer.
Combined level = 201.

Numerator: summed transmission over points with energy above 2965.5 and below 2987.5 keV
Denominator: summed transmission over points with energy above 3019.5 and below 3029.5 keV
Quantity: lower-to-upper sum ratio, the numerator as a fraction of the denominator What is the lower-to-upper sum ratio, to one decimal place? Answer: 1.3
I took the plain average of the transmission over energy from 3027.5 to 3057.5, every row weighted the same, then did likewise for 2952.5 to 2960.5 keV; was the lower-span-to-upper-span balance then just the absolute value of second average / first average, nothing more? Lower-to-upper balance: 0.83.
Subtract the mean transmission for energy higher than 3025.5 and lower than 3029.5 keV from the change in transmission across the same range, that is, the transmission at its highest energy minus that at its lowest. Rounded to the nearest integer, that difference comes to -151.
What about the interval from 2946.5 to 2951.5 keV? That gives -117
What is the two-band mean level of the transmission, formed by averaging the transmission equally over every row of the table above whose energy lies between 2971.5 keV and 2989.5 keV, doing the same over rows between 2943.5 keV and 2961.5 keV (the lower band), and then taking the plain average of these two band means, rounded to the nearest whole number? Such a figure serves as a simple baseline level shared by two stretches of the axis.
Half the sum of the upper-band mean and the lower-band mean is 98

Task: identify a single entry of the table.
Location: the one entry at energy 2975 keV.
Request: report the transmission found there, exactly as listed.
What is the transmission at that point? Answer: 86.81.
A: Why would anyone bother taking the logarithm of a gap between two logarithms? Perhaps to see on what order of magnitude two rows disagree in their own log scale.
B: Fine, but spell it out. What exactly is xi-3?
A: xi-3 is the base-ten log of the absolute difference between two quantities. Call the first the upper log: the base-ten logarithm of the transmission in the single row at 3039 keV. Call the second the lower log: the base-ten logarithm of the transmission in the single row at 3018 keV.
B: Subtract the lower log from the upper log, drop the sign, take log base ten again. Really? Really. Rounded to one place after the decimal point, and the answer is -2.2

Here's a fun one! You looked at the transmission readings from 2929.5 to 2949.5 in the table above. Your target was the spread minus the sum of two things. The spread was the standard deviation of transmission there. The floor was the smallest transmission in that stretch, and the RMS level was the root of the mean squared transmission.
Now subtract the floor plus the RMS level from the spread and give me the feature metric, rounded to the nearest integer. -193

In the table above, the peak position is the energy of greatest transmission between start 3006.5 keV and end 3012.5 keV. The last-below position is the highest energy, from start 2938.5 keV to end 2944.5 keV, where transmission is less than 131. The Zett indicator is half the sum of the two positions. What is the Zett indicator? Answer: 2978.0 keV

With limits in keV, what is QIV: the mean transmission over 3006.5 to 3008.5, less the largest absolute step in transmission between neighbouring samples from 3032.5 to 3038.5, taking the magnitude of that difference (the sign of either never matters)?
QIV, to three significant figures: 114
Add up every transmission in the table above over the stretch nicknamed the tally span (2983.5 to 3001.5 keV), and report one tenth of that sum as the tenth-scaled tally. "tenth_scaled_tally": 168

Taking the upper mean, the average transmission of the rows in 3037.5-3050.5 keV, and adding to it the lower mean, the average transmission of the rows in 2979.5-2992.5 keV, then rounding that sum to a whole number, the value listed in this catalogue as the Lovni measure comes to 209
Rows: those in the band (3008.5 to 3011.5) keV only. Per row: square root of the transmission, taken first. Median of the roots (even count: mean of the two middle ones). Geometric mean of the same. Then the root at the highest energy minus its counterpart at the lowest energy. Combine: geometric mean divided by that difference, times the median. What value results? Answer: 277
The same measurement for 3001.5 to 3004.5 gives 5095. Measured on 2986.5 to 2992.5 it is 236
